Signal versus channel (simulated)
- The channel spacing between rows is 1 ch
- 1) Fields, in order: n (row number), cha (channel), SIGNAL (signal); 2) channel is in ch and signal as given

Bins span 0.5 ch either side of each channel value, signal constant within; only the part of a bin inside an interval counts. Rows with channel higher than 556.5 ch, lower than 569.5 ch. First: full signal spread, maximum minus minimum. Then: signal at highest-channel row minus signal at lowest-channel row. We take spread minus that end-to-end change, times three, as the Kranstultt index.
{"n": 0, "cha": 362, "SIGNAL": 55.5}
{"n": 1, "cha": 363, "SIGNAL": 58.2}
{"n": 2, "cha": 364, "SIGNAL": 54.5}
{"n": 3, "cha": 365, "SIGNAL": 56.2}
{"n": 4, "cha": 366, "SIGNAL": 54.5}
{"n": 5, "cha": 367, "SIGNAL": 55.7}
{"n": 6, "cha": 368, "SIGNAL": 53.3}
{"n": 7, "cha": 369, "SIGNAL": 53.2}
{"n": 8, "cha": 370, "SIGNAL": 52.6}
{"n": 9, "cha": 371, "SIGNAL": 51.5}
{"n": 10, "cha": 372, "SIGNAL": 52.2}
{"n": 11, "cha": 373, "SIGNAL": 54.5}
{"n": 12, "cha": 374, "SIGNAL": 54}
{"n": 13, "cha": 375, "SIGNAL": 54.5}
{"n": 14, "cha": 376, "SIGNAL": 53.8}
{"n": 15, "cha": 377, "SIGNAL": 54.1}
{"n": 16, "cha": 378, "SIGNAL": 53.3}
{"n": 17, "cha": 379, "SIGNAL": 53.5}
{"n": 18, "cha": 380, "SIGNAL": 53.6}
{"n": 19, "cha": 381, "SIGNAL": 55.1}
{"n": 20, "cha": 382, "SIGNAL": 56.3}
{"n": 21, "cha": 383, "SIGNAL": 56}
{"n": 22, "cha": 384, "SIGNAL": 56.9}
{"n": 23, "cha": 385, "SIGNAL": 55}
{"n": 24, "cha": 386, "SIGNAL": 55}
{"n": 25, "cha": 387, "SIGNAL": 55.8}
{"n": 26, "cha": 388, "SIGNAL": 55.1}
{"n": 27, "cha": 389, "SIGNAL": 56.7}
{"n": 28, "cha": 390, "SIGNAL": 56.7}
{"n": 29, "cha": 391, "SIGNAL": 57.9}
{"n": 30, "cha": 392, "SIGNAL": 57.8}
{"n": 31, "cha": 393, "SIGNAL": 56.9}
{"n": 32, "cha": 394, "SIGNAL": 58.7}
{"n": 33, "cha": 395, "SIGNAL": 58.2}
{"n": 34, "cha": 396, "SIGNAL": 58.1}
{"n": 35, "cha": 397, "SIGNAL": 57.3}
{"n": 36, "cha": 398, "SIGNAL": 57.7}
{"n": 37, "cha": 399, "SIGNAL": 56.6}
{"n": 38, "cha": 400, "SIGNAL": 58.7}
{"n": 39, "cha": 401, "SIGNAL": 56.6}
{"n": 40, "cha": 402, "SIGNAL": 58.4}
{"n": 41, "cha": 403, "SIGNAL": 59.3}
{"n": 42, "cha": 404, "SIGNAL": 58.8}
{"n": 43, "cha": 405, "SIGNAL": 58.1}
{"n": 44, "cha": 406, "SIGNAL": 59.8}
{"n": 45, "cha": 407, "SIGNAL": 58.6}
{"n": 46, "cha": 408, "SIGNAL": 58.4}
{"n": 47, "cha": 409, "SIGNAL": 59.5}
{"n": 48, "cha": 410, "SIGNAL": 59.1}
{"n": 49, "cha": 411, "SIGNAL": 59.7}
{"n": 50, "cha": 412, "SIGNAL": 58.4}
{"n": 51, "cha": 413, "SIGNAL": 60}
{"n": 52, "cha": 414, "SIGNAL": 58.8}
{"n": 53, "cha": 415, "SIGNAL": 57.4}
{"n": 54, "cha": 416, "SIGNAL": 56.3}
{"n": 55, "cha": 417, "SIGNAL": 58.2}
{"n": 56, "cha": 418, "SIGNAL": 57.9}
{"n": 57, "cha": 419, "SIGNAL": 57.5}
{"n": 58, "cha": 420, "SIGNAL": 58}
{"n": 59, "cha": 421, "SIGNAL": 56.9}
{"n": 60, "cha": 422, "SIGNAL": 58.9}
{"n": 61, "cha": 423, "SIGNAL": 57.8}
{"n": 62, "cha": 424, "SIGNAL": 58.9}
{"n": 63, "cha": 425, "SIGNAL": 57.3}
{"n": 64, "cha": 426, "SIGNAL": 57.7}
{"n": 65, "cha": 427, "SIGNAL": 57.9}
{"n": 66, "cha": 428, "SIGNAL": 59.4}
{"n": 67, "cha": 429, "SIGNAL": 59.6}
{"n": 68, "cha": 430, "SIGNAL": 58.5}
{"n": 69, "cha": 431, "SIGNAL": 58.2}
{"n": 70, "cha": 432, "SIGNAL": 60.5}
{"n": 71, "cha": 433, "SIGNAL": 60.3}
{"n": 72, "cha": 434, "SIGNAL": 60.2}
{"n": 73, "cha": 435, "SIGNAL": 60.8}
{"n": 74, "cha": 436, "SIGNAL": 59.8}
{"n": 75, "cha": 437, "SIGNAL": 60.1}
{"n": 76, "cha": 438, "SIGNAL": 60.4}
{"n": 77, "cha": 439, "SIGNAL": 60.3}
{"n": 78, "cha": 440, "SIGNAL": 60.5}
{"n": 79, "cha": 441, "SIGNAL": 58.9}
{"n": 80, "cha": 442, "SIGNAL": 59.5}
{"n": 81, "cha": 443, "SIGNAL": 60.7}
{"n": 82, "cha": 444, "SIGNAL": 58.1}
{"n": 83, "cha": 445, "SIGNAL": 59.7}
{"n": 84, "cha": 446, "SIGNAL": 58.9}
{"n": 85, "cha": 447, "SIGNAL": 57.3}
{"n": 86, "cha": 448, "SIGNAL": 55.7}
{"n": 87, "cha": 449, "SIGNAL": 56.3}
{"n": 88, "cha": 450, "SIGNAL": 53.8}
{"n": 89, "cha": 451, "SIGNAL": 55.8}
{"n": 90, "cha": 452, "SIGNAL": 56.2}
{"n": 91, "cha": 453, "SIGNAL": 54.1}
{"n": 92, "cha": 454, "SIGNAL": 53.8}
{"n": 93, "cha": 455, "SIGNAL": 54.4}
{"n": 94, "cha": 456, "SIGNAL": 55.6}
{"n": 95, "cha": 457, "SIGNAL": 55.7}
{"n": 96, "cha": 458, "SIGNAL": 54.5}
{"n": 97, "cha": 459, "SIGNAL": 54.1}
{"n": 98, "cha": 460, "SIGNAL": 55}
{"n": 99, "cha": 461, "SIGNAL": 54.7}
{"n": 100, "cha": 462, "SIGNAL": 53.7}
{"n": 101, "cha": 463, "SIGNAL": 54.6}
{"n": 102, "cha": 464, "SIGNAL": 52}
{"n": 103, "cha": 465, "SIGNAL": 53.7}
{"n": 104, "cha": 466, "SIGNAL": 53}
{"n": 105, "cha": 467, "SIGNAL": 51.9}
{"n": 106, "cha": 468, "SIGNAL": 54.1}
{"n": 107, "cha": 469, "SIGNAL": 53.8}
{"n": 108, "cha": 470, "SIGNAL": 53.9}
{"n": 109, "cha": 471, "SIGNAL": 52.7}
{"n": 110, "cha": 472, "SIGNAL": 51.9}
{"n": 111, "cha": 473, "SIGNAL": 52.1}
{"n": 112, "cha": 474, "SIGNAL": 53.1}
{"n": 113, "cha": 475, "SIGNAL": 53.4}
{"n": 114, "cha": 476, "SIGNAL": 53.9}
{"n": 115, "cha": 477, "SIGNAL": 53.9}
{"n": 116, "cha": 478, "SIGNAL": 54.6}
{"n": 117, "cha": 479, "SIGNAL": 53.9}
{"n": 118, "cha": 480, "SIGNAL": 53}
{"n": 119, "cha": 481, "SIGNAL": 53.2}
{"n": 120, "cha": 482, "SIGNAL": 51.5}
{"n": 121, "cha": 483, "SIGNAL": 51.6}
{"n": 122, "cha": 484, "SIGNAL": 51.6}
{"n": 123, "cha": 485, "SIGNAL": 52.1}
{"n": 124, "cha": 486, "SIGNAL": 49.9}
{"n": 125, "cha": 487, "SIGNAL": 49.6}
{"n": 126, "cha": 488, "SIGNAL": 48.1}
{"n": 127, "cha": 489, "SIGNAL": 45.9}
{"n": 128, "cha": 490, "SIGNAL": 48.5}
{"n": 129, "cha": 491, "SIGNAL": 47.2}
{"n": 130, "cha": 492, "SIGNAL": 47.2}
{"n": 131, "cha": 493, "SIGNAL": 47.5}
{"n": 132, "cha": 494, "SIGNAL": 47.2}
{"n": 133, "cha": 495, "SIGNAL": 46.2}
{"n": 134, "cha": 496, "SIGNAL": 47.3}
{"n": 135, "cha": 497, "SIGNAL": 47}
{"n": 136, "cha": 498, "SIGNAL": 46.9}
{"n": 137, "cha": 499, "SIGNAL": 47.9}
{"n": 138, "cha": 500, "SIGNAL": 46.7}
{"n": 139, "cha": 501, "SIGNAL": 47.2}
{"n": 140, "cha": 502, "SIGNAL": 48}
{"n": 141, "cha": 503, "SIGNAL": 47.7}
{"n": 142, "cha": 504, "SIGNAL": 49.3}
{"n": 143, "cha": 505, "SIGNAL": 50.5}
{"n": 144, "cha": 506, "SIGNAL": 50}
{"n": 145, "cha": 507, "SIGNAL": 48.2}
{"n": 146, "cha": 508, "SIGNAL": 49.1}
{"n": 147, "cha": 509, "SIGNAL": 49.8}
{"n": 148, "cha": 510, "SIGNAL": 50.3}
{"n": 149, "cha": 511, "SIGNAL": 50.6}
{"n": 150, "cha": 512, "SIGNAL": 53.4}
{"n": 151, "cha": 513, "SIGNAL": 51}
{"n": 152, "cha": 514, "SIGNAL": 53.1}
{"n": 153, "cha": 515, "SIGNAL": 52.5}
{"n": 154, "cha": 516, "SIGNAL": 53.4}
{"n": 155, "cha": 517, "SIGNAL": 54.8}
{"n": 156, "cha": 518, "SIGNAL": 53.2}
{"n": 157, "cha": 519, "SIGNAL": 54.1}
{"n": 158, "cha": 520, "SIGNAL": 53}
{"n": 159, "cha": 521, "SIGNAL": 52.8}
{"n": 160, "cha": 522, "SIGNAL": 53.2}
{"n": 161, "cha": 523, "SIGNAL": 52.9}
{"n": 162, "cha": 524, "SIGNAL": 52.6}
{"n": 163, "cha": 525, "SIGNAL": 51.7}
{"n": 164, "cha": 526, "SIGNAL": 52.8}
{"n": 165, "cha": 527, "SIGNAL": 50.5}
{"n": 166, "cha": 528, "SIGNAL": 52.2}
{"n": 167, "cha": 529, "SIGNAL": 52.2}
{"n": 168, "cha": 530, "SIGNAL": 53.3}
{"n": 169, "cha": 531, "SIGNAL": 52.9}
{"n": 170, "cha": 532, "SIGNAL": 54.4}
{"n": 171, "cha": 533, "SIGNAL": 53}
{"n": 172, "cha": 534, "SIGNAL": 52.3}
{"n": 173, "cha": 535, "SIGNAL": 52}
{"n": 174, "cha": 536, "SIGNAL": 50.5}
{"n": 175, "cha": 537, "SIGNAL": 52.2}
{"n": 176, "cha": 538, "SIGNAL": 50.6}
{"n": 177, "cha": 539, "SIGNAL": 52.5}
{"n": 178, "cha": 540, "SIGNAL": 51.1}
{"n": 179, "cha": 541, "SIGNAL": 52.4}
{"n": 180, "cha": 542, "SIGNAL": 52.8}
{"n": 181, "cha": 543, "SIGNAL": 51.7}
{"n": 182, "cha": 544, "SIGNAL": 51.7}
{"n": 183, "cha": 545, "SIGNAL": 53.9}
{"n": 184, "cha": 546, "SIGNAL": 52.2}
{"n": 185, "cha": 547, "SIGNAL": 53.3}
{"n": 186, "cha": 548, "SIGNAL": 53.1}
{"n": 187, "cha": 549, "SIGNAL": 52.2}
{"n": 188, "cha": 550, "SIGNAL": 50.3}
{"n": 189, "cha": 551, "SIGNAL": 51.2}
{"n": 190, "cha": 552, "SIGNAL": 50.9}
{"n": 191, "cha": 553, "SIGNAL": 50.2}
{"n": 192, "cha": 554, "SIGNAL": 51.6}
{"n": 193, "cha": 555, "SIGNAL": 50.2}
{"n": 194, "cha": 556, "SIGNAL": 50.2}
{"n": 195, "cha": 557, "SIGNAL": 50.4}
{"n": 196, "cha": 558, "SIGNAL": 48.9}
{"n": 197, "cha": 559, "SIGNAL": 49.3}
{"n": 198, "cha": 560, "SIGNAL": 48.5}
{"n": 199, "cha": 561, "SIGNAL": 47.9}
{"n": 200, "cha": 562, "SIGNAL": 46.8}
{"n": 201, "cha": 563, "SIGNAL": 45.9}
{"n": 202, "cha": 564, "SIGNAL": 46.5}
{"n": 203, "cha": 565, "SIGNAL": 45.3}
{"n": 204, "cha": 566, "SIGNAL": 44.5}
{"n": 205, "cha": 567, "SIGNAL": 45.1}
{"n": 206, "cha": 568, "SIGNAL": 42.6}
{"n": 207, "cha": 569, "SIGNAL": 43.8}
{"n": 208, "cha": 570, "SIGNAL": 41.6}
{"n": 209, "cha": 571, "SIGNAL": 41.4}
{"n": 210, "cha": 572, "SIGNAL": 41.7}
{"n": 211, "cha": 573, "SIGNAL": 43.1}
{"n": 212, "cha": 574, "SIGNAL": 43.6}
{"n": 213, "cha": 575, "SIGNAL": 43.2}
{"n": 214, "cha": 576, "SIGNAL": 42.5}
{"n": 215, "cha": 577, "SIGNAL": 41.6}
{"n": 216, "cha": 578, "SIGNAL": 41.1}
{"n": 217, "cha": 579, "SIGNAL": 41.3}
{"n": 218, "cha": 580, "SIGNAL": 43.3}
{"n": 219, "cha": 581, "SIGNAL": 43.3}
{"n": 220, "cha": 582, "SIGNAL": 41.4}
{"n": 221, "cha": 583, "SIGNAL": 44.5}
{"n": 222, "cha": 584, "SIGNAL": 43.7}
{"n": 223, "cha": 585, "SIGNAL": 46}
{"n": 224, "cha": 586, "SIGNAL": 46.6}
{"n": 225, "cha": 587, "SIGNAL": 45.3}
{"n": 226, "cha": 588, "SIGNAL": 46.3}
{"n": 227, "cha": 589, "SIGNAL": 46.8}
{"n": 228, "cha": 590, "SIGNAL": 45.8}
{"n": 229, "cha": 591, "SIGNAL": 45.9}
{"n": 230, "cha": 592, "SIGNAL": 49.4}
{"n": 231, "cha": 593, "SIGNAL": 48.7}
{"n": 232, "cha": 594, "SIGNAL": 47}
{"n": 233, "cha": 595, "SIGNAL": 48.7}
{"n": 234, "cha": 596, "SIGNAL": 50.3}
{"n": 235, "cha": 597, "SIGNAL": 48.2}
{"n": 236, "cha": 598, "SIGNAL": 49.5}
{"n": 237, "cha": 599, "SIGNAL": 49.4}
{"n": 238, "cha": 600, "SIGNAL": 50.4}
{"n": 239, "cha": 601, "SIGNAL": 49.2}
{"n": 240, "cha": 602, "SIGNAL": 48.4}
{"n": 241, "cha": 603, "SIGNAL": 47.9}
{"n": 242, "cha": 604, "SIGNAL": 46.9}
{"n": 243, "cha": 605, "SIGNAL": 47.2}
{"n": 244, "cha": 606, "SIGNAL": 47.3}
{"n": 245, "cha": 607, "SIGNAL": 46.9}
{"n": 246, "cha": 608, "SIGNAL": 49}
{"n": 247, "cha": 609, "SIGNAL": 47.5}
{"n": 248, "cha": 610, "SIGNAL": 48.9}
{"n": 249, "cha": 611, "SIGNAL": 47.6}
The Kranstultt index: 43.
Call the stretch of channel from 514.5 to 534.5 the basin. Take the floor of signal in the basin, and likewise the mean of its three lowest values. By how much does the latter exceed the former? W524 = 1.0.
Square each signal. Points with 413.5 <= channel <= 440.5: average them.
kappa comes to 3461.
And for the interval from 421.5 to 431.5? 3413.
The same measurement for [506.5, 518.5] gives 2668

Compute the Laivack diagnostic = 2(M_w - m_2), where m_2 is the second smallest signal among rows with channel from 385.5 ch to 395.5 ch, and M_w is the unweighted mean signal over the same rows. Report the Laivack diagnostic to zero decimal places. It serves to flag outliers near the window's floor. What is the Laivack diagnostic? 4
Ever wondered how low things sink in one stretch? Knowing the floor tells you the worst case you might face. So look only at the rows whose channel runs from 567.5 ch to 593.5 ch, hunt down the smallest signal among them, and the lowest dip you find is 41.1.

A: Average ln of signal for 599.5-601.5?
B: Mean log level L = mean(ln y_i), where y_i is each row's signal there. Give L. 3.91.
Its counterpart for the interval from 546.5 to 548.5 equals 3.97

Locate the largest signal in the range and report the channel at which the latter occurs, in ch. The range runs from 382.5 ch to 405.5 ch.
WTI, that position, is 403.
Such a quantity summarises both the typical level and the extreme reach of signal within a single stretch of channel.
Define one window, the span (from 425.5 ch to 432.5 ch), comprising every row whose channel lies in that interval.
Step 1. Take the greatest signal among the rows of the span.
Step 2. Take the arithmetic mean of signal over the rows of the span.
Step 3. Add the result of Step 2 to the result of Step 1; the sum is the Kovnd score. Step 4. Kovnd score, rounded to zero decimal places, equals 119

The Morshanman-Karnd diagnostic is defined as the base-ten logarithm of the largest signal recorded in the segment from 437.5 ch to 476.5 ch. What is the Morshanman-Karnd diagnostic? 1.78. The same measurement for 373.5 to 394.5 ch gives 1.77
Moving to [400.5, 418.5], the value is 1.78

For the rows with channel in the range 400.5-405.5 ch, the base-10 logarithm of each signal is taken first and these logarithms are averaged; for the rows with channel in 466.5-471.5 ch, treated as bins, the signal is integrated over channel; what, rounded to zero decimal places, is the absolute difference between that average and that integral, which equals 265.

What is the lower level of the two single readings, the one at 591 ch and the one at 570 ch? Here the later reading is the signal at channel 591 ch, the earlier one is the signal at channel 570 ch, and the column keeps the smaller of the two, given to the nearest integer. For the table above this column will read 42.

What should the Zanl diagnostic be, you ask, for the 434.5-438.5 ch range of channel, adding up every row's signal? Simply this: 241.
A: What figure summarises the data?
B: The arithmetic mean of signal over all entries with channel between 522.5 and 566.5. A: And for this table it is 50.9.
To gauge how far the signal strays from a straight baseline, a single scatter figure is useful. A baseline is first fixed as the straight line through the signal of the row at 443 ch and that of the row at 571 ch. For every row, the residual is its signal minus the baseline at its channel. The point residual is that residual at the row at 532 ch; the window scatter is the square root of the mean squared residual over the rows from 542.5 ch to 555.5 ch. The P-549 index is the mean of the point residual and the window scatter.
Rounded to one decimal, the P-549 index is 7.1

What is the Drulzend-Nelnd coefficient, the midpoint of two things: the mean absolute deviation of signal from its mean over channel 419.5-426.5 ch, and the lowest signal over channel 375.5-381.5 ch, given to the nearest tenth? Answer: 26.9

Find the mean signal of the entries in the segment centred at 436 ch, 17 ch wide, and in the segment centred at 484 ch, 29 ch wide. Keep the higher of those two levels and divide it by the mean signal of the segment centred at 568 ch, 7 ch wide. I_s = 1.37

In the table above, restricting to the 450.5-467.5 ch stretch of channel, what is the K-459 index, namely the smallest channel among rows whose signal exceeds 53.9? 451 ch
